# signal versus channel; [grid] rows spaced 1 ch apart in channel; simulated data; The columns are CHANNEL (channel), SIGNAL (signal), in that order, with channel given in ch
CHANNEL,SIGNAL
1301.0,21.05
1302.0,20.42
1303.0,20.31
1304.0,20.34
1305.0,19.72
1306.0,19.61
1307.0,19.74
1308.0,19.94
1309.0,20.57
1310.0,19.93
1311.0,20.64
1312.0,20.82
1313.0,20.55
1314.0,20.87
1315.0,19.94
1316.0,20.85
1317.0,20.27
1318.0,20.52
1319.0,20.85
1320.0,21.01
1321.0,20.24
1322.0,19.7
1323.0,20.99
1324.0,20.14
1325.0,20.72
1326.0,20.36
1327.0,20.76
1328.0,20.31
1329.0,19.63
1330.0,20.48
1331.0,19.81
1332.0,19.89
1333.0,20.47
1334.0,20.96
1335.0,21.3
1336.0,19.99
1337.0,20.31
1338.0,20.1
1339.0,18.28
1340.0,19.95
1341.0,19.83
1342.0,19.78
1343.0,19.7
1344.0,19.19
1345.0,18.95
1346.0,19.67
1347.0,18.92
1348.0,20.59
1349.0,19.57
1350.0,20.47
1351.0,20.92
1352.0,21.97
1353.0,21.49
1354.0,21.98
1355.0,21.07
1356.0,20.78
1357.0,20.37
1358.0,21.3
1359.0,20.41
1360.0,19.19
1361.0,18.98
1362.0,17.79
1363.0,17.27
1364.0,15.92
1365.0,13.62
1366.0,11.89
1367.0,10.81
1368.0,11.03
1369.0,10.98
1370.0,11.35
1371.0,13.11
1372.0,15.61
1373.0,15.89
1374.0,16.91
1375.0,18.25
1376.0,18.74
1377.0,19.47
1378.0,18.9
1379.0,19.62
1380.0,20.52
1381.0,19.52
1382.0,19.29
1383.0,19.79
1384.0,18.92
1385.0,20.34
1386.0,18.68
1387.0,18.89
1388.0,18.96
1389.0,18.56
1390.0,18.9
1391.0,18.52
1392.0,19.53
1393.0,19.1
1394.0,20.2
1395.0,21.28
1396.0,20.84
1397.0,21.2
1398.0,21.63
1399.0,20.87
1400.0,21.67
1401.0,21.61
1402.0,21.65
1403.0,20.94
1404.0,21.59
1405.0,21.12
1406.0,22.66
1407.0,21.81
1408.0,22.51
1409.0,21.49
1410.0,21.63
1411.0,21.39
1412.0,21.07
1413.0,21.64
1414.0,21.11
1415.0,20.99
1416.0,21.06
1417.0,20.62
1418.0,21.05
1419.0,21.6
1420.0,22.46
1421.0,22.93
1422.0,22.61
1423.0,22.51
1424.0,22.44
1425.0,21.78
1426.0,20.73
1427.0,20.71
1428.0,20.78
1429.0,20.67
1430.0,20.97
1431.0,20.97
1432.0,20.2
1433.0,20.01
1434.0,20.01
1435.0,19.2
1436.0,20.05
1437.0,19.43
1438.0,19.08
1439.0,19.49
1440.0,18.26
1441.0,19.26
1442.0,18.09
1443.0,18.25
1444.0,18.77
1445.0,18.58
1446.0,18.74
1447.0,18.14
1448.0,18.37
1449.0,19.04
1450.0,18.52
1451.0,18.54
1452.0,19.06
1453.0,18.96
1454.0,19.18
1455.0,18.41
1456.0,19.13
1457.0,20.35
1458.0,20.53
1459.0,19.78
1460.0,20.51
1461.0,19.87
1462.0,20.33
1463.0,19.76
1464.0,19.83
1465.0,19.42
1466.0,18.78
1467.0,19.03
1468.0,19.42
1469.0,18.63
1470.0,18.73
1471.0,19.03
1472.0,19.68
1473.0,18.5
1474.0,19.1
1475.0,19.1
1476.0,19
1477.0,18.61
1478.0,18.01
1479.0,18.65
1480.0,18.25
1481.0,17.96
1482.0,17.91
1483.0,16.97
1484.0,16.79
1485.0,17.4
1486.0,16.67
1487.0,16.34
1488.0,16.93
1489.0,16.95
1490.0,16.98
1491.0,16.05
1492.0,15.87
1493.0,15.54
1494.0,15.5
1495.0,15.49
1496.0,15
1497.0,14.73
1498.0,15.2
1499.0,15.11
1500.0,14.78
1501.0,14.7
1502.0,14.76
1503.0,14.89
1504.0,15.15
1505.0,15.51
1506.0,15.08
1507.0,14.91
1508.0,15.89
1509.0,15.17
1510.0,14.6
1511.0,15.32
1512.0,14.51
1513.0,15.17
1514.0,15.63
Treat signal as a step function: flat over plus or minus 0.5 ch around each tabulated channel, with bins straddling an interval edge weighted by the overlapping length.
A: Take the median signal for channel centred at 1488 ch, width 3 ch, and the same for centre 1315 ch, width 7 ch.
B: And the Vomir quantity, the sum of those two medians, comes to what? 37.5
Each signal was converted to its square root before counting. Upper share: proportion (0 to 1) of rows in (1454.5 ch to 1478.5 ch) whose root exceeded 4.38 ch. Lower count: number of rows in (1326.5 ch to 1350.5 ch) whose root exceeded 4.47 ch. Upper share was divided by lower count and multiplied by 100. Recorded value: 4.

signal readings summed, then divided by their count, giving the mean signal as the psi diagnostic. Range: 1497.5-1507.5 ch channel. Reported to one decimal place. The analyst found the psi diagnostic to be 15.0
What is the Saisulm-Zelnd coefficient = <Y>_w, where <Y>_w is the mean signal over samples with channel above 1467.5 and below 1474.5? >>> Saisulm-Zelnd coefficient 19.0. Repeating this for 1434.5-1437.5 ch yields 19.6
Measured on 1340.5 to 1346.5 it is 19.5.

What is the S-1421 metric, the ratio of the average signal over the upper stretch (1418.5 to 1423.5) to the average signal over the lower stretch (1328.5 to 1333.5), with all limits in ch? 1.12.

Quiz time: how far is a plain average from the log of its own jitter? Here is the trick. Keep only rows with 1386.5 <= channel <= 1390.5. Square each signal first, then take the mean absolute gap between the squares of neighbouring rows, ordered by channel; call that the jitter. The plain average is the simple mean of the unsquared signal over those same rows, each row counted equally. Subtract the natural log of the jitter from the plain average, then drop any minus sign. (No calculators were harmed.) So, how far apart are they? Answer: 16.5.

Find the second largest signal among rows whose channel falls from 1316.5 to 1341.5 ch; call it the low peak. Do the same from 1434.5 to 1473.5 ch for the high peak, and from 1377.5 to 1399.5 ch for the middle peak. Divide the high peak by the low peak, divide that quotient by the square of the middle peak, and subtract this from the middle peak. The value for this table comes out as 21.3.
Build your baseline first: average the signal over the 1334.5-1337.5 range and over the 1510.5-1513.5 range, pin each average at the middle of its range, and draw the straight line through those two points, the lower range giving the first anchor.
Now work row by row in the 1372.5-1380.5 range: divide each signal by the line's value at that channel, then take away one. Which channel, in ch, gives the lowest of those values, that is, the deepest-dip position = 1373.0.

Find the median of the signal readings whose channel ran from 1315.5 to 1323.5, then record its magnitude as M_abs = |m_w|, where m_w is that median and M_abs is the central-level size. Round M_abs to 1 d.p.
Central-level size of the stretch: 20.7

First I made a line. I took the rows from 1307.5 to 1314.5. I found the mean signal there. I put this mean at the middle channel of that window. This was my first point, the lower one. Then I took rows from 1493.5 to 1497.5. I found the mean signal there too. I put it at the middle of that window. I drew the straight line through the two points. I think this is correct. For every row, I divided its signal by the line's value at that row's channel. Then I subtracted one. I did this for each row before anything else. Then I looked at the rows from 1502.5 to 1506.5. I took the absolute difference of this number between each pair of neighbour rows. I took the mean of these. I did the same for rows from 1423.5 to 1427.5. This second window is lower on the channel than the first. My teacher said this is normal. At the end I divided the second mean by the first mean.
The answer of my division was 1.3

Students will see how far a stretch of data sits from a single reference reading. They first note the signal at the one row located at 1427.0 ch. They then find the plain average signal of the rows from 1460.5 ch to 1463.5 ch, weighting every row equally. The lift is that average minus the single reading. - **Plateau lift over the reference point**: -1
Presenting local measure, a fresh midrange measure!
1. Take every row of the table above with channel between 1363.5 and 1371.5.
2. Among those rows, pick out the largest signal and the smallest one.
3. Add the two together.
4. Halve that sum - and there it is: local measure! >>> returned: 13.4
